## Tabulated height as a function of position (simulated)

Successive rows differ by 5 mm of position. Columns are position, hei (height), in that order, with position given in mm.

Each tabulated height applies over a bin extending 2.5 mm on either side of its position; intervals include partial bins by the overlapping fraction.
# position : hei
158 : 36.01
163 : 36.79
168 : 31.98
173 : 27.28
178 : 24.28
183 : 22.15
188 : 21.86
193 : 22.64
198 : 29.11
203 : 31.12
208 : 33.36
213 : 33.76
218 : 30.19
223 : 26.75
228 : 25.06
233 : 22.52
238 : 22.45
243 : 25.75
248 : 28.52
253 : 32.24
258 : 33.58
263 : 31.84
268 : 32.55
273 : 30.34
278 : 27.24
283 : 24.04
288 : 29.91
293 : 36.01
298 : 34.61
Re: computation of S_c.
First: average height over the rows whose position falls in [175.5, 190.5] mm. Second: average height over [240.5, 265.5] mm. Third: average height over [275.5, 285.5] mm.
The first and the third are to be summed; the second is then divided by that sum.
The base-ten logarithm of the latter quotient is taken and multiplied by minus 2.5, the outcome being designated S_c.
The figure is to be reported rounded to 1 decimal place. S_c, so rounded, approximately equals 0.5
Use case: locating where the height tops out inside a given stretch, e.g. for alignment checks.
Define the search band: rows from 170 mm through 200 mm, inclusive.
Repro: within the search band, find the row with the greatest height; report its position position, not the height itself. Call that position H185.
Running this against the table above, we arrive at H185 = 198 mm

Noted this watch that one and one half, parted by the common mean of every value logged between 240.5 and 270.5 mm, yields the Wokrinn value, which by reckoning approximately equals 0.049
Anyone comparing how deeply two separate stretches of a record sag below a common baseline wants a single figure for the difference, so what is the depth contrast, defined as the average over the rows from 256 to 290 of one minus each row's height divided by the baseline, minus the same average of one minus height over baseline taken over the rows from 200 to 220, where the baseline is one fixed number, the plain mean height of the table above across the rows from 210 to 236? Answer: 0.08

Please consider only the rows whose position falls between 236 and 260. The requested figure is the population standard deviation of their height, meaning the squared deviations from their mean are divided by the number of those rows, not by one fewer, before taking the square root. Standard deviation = 4.098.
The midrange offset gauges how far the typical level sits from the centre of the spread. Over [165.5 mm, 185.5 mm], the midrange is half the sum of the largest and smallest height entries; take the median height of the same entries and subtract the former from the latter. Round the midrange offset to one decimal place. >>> -1.3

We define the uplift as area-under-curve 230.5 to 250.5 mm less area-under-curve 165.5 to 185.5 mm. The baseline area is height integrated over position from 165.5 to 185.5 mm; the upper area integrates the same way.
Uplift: -32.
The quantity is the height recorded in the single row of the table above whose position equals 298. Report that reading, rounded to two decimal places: 34.61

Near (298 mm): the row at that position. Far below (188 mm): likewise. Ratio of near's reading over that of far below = 1.58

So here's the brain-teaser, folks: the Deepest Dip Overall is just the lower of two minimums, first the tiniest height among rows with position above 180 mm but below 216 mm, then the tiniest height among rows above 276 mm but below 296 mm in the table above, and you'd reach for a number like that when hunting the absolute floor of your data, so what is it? 21.9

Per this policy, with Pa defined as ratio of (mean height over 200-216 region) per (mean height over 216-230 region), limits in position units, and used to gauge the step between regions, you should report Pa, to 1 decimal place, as 1.2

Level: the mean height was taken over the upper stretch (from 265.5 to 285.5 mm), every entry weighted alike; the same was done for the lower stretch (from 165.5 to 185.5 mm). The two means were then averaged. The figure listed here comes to 27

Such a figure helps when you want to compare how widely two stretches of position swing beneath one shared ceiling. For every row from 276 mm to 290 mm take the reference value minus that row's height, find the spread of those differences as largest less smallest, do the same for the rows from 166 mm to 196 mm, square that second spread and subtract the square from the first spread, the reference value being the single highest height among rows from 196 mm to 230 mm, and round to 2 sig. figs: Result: -97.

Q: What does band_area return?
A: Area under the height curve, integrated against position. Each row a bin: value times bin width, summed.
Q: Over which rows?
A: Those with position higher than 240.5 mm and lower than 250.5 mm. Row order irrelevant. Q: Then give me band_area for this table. 271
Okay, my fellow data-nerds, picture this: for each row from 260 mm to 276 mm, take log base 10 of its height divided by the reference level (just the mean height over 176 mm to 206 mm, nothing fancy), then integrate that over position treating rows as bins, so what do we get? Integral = 1.5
